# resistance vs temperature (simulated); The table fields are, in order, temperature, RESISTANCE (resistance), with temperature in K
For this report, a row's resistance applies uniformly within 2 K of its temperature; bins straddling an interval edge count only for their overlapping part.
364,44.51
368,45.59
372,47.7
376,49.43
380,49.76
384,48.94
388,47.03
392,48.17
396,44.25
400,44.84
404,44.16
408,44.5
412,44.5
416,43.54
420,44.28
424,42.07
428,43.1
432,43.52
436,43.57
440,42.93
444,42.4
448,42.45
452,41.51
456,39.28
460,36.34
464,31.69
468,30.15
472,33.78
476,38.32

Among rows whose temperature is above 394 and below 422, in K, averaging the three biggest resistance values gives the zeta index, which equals 44.6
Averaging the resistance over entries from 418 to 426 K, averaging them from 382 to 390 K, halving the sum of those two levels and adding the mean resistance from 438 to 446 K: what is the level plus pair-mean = 88.2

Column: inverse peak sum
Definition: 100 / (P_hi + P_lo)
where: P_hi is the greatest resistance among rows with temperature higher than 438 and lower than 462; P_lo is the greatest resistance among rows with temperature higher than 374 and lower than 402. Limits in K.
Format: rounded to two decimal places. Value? 1.08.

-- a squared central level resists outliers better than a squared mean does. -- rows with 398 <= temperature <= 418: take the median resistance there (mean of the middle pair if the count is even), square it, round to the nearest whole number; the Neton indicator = 1980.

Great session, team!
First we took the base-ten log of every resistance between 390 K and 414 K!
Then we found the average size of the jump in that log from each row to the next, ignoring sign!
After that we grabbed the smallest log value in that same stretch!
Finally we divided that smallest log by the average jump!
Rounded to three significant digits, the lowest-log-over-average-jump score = 156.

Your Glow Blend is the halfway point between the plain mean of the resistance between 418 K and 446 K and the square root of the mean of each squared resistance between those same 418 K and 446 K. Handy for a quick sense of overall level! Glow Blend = 43.1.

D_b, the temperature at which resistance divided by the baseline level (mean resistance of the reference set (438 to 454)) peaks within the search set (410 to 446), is 412 K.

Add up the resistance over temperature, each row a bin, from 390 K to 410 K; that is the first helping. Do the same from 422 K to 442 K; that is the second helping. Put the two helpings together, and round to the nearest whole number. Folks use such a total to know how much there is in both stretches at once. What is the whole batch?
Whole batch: 1764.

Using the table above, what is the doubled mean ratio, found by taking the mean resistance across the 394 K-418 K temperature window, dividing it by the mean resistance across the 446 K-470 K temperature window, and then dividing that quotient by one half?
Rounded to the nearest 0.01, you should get 2.40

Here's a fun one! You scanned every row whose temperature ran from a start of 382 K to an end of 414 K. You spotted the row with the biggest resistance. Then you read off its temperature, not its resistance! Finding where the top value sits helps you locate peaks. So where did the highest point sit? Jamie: 384 K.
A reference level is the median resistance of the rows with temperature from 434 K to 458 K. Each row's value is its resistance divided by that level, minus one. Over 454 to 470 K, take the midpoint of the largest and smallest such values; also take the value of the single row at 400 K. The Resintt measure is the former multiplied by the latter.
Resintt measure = -0.010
